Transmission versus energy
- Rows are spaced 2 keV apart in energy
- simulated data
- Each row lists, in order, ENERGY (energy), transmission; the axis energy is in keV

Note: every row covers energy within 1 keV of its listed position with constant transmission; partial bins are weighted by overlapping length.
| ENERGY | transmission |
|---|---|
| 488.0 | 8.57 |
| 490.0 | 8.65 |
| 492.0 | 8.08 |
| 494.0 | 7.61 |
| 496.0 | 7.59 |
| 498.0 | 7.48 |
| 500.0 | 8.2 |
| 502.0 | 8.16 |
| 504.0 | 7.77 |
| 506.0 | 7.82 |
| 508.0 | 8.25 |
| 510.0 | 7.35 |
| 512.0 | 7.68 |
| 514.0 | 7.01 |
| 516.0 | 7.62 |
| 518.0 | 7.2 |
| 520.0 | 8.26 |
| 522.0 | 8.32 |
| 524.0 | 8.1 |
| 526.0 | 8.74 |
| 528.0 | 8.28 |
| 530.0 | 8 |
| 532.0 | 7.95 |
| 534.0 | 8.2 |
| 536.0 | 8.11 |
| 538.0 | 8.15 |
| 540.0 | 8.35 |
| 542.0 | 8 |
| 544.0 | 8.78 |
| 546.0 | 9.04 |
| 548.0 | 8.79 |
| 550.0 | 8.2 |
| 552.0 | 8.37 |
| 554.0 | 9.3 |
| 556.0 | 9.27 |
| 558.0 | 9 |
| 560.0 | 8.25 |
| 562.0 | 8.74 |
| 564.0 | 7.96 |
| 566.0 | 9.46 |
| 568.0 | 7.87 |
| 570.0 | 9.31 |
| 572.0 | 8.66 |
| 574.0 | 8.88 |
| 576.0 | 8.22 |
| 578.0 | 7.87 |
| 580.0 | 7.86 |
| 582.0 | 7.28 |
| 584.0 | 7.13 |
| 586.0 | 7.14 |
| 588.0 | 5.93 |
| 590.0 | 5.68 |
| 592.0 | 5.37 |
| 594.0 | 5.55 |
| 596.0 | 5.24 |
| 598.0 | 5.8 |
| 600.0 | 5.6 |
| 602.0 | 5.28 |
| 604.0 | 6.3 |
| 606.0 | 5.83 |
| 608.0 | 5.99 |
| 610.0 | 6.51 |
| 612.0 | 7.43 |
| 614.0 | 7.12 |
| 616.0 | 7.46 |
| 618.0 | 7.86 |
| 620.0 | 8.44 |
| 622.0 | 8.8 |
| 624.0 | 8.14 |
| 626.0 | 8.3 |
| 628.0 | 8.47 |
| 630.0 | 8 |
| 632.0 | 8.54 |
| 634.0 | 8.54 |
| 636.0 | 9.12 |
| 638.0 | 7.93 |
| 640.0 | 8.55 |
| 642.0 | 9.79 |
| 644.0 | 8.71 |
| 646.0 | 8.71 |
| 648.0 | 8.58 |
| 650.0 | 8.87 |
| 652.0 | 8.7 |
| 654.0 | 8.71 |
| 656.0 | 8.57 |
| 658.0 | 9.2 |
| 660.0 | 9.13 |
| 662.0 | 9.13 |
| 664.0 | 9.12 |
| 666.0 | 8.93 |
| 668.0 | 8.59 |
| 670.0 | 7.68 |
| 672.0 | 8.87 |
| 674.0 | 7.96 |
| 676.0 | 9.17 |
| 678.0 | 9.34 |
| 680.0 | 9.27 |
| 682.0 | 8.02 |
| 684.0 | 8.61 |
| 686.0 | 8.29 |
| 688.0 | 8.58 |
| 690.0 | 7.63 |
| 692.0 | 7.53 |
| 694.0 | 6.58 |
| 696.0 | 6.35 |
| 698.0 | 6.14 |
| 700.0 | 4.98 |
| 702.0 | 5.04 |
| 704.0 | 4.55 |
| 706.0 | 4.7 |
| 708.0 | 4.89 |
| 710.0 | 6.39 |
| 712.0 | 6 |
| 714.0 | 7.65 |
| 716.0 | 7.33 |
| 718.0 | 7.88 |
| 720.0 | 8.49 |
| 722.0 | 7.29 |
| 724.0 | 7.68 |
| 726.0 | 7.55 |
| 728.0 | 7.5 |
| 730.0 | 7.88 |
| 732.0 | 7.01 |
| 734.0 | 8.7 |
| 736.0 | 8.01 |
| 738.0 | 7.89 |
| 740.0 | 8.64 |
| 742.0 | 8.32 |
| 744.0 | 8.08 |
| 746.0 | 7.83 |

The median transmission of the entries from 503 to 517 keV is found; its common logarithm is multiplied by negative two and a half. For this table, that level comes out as -2.21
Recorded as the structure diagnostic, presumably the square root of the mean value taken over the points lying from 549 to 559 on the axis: 2.97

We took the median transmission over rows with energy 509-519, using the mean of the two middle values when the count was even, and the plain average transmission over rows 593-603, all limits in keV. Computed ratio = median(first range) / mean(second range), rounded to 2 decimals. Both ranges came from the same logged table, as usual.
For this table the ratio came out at 1.34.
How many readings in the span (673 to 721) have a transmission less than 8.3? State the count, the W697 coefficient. 18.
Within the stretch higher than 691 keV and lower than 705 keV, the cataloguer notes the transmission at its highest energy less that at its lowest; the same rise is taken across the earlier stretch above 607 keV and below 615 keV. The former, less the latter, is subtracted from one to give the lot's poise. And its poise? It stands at 5.1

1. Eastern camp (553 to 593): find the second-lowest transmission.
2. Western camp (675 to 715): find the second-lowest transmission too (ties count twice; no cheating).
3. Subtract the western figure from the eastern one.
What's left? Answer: 1.0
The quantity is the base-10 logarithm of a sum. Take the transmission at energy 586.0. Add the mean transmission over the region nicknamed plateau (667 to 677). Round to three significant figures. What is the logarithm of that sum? 1.19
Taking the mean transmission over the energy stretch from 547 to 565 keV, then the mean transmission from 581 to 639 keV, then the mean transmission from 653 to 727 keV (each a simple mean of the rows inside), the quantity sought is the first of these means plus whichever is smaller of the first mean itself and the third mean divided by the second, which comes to 9.7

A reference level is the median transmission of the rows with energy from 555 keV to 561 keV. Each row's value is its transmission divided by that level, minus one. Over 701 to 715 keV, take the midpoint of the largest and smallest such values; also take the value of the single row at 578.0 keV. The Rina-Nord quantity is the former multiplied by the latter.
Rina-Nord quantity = 0.040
